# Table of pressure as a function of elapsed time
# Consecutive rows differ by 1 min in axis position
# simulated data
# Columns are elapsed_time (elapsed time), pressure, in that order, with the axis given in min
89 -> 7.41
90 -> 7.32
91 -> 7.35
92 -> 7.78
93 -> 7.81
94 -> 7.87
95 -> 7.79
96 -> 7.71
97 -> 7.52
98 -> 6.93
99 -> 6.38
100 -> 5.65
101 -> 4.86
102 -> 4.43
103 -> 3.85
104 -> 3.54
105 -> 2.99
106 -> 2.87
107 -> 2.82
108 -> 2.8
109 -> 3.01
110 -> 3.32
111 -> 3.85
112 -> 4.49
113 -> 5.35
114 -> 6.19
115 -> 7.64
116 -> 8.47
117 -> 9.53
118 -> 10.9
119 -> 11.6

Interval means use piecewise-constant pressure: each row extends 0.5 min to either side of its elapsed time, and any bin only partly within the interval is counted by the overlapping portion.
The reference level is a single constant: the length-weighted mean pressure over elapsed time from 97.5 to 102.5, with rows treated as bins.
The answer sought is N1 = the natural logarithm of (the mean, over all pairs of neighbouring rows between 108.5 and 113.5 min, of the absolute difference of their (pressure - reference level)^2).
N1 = 0.5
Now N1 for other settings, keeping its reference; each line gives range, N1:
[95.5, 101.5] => 0.0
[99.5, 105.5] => 0.3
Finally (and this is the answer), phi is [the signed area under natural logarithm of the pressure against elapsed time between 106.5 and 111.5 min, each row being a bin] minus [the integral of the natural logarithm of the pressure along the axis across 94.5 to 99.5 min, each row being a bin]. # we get -4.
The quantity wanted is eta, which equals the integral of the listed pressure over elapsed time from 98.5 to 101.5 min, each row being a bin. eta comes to 17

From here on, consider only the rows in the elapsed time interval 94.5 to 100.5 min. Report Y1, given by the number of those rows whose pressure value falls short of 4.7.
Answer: 0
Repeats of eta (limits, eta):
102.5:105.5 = 10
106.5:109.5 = 9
